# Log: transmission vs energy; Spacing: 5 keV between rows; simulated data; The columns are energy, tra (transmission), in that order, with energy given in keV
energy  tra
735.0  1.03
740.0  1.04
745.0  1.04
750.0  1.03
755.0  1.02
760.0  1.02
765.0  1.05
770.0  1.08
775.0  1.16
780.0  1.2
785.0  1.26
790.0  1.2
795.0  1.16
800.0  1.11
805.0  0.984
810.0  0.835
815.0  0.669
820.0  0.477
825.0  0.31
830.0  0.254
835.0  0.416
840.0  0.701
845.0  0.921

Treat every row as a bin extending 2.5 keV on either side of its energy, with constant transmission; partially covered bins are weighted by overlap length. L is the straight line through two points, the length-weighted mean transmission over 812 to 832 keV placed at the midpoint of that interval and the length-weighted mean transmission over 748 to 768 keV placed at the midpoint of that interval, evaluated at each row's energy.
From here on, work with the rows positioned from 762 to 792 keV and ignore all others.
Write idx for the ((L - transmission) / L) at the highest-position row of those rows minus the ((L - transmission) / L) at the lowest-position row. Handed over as -0.54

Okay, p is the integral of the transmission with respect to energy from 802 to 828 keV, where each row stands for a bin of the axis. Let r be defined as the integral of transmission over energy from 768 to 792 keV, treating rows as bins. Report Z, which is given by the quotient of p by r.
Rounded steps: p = 17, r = 28.4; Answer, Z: 0.60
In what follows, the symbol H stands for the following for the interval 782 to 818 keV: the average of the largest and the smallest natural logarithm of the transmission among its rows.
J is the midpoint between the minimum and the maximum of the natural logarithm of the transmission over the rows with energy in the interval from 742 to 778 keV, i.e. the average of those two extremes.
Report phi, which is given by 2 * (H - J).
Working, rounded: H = -0.09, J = 0.08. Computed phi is -0.3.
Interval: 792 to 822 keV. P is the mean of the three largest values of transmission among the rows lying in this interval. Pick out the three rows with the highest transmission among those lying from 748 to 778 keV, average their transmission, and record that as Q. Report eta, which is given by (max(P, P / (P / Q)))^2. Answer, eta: 1.20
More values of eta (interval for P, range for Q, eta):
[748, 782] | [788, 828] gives 1.34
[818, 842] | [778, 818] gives 1.49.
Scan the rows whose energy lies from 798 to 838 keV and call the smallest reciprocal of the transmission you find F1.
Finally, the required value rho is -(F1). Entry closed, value -0.90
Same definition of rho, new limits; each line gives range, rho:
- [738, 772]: -0.93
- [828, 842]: -1.43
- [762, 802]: -0.79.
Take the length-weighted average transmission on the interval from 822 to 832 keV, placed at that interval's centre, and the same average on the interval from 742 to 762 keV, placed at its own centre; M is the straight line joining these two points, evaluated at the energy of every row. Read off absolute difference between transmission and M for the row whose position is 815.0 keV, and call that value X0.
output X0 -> 0.26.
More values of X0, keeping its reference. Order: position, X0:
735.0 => 0.16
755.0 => 0.02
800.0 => 0.55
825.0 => 0.00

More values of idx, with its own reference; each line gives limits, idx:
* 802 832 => 0.95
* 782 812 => 0.10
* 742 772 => -0.27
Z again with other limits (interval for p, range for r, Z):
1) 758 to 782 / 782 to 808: 0.89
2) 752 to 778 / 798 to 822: 1.42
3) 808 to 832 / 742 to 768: 0.45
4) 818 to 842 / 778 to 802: 0.36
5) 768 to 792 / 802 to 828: 1.66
